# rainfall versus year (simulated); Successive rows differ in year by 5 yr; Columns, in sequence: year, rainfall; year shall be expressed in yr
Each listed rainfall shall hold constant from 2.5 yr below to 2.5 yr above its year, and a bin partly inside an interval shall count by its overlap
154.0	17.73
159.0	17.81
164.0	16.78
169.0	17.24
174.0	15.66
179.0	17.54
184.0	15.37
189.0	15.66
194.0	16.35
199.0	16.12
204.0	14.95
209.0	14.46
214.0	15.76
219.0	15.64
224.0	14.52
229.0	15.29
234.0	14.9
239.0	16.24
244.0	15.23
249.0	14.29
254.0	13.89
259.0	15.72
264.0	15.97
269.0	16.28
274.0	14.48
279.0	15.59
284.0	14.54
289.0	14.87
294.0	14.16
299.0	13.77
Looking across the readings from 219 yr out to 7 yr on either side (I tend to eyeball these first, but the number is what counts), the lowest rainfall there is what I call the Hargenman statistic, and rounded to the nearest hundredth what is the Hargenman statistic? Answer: 14.52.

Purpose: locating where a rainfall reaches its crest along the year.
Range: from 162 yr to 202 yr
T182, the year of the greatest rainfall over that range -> 179.0 yr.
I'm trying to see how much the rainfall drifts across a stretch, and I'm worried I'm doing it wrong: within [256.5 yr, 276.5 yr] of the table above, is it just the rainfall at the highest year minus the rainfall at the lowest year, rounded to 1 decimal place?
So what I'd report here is -1.2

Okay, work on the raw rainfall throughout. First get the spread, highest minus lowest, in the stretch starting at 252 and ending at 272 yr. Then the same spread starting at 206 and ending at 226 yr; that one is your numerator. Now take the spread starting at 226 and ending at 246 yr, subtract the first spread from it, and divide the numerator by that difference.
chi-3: -1.2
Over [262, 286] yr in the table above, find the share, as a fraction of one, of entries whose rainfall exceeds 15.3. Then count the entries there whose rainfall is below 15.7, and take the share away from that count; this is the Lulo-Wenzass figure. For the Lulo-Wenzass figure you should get 2.4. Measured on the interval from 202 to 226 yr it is 3.6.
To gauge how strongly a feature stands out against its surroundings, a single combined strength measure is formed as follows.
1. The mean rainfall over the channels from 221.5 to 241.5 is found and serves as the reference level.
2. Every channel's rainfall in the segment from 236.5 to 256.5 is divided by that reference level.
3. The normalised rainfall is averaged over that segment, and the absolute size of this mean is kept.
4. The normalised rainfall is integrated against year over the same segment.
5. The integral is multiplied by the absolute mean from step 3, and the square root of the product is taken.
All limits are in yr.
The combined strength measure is 4.4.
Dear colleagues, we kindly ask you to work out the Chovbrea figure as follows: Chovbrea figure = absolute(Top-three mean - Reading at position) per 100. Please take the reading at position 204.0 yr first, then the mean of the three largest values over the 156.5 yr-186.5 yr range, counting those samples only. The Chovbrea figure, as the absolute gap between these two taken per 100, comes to 0.026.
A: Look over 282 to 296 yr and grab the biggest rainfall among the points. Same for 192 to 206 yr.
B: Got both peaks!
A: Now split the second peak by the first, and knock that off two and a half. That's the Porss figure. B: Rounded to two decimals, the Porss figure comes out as 1.40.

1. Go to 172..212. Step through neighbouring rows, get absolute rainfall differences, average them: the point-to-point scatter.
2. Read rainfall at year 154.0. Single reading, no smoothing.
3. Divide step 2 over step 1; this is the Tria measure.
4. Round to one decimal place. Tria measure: 17.9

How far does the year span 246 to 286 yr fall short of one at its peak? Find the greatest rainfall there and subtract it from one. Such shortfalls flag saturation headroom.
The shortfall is -15.3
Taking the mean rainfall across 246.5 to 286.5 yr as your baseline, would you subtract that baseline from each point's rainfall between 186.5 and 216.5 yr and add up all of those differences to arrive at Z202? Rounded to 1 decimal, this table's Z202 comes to 2.7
